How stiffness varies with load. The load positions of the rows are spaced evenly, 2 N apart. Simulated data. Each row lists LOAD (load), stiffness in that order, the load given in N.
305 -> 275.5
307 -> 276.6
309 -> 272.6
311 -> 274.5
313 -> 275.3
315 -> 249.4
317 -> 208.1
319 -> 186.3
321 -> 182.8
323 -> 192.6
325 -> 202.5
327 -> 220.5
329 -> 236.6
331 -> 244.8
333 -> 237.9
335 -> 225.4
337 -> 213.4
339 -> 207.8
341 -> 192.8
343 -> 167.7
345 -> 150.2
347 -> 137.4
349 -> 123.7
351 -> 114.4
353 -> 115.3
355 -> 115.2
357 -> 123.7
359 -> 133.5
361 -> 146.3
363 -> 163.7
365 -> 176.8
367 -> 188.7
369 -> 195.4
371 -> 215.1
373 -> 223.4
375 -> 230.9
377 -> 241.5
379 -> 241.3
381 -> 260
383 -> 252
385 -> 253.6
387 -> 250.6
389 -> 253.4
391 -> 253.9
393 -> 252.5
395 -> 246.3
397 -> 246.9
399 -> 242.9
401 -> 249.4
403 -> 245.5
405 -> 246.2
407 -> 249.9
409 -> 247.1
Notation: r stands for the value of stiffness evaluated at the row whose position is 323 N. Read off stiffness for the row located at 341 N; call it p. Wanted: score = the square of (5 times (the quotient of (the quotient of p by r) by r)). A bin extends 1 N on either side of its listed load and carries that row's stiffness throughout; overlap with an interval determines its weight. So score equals 0.0007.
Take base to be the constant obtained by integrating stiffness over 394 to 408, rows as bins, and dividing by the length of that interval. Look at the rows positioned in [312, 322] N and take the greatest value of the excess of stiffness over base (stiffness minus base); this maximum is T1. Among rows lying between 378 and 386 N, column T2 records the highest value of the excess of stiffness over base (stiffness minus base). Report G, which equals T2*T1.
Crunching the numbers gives 379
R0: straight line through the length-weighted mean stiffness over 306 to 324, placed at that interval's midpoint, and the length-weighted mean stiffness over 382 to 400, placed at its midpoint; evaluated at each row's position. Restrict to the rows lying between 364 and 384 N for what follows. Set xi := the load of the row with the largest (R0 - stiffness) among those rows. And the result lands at 365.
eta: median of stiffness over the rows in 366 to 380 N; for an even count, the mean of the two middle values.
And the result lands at 223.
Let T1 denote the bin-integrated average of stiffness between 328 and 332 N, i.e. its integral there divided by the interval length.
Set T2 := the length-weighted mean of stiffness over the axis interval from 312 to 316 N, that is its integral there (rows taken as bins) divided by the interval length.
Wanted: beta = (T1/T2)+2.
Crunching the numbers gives 2.92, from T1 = 241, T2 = 262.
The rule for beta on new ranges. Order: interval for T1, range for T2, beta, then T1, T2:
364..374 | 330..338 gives 2.87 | 200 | 230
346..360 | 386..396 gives 2.49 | 123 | 251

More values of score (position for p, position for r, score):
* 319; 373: 0.0003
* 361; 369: 0.0004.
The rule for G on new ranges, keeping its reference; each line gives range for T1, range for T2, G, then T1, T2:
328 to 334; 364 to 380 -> 10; -2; -5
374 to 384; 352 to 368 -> -770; 13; -58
